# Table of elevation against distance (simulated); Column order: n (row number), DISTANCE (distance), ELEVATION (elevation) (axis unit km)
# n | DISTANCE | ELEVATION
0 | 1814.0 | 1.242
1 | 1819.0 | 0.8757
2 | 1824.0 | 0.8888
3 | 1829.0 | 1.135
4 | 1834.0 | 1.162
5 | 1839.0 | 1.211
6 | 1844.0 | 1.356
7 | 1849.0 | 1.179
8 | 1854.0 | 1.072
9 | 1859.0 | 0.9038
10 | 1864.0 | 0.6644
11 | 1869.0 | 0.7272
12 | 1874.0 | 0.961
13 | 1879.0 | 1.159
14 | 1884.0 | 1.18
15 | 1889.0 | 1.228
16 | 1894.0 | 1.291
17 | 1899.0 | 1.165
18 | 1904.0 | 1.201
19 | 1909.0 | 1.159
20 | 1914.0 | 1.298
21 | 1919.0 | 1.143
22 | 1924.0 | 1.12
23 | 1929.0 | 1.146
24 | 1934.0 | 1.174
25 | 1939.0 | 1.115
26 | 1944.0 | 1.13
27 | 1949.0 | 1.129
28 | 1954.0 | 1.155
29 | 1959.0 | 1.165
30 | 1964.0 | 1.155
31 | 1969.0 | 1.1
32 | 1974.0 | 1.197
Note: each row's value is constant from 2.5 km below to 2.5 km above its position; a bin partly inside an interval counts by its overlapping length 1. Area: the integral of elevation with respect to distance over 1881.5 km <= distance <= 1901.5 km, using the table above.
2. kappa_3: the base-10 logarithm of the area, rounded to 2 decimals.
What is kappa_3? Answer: 1.39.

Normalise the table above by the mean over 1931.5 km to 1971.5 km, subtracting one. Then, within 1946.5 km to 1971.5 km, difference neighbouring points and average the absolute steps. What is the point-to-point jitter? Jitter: 0.022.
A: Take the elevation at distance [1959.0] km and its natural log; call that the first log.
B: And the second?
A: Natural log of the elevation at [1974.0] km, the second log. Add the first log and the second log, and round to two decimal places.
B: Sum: 0.33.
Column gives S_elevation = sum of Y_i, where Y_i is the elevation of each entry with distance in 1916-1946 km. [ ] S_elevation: 6.8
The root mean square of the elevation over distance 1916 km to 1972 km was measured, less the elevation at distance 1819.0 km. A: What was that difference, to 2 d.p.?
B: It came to 0.26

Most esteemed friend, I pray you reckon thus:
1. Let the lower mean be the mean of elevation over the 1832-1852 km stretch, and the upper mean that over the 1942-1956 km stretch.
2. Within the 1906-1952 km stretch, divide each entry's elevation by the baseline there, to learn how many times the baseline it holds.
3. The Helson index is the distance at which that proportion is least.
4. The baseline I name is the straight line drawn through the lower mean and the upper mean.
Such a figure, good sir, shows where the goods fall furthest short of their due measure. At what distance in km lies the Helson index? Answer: 1924.0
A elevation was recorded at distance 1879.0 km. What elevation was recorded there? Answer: 1.159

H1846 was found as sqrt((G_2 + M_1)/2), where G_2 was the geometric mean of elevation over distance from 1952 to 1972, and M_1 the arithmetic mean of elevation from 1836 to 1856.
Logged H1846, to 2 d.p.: 1.08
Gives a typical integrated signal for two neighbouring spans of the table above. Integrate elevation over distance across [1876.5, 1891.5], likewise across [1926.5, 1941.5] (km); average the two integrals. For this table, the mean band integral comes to 17.5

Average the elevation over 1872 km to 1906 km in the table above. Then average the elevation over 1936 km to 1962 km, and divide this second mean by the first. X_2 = 0.97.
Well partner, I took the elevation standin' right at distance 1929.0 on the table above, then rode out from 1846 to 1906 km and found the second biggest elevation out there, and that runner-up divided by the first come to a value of 1.07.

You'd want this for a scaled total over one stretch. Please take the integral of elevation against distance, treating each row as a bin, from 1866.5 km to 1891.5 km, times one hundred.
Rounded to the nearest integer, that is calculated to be 2628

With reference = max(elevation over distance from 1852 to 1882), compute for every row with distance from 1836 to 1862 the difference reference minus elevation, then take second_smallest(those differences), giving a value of -0.052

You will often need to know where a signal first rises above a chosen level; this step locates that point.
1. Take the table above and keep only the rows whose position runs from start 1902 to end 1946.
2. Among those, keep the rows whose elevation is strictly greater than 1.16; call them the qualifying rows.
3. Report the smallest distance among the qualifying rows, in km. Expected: 1904.0 km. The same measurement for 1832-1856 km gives 1834.0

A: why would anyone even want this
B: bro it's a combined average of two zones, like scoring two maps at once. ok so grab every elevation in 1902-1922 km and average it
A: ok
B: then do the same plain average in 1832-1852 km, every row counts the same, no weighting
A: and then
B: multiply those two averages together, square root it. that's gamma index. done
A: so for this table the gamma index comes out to 1.21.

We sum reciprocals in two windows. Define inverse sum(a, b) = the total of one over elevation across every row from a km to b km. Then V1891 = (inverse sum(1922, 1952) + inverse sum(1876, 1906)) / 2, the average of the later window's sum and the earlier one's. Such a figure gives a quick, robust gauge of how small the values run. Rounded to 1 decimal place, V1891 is 5.1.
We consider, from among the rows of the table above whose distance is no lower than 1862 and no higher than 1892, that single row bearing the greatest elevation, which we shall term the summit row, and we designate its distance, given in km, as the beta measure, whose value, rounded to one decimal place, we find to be 1889.0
